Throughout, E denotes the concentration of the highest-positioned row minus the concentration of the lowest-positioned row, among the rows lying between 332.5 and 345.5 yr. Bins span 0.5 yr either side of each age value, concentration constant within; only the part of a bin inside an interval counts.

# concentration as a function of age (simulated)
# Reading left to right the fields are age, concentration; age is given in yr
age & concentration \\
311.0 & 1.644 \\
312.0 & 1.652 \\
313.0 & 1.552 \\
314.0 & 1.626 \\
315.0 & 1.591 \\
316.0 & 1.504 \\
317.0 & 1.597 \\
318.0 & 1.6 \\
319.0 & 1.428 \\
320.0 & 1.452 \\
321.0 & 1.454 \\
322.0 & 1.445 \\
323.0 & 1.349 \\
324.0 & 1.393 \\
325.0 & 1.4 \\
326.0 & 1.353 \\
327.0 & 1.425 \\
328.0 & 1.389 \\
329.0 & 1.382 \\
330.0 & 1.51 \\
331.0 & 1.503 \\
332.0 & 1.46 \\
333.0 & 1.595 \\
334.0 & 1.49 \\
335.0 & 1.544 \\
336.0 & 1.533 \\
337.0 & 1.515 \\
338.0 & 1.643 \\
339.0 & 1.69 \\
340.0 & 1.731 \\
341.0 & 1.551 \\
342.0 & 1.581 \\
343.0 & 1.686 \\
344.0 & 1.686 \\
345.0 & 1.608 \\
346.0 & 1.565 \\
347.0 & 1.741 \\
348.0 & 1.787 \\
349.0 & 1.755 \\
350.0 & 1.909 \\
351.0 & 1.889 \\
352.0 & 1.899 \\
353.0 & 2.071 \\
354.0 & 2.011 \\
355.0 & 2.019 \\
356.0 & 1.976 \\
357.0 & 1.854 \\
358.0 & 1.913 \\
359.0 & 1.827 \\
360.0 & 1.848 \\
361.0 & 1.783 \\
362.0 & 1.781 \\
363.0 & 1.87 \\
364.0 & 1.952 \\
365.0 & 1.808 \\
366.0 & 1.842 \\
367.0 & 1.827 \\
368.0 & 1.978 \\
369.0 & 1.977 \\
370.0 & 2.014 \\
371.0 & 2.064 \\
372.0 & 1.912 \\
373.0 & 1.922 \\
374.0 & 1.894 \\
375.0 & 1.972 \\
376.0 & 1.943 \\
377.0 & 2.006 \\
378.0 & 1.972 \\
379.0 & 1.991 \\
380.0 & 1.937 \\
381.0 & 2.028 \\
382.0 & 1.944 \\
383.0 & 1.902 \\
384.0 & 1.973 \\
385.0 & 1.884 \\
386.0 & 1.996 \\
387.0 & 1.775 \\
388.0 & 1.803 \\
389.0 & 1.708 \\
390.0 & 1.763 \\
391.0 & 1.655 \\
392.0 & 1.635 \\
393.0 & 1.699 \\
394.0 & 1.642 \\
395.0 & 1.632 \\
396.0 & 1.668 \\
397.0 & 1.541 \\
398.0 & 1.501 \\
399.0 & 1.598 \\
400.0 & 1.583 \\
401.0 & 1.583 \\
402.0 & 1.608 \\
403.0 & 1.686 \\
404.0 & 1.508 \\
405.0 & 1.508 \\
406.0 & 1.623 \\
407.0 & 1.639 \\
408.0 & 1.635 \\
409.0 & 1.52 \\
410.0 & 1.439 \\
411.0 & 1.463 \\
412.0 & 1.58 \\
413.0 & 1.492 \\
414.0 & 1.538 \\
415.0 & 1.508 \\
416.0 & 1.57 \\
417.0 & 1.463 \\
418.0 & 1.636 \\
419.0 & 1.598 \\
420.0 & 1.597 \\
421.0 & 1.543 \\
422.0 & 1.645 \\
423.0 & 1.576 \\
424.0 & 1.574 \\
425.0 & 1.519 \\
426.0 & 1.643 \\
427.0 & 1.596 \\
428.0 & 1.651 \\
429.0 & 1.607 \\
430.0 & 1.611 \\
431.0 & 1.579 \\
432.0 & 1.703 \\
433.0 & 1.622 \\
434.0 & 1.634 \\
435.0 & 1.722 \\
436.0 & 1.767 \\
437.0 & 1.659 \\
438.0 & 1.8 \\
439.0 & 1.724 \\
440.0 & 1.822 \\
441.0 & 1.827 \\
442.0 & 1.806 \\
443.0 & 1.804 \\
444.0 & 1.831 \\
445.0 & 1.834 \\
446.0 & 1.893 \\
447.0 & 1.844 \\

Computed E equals 0.0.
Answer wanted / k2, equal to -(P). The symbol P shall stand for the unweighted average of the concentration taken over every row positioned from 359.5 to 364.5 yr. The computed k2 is -1.85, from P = 1.85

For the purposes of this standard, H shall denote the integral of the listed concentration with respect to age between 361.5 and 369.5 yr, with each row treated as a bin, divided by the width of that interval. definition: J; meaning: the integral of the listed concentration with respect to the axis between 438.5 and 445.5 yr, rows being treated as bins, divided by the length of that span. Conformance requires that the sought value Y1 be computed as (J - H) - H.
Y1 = -2.0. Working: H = 1.88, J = 1.8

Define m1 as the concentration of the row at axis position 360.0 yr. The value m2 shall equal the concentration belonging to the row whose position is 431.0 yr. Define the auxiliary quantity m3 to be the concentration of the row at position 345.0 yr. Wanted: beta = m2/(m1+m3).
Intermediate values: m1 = 1.848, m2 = 1.579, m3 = 1.608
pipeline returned 0.46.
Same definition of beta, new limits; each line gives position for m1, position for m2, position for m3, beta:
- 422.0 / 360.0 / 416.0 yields 0.57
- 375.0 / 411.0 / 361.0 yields 0.39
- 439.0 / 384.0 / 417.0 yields 0.62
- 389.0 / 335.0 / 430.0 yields 0.47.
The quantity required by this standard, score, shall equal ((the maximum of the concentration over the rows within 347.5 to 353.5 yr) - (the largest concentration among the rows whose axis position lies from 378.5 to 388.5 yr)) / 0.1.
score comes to 0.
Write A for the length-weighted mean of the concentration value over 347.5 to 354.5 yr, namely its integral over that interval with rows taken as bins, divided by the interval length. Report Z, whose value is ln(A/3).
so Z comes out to -0.455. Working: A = 1.90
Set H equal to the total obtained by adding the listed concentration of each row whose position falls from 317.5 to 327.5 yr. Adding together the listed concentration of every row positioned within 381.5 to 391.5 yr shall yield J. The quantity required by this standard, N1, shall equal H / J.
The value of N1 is 0.8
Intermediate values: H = 14.3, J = 18.4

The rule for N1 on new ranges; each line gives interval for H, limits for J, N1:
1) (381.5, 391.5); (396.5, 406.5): 1.2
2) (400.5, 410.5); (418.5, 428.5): 1.0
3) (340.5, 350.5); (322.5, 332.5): 1.2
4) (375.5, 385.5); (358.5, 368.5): 1.1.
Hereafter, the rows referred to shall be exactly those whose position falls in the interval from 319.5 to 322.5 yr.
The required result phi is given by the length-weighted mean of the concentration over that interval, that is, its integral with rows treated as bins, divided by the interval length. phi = 1.45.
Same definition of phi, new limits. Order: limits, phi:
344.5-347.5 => 1.64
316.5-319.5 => 1.54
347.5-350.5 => 1.82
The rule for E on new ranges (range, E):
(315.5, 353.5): 0.6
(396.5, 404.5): 0.0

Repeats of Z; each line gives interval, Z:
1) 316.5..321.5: -0.689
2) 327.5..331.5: -0.730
